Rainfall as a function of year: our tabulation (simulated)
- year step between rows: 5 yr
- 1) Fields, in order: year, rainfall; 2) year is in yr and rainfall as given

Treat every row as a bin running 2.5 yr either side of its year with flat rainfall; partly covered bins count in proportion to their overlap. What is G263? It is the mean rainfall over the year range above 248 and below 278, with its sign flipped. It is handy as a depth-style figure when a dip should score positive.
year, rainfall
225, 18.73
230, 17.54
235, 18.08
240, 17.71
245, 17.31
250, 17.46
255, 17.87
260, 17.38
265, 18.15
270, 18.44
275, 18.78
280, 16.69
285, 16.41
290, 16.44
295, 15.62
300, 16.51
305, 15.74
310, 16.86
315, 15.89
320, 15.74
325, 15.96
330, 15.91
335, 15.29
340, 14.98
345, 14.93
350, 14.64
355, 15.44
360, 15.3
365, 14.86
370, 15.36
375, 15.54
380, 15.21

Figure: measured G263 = -18.0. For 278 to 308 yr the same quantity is -16.2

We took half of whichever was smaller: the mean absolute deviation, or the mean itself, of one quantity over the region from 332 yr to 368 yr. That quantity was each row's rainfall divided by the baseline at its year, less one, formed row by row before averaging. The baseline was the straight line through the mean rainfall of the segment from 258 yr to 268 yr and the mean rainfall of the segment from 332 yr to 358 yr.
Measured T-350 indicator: 0.006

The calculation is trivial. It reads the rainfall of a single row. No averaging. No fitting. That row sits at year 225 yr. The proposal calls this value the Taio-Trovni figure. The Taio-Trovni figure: 18.73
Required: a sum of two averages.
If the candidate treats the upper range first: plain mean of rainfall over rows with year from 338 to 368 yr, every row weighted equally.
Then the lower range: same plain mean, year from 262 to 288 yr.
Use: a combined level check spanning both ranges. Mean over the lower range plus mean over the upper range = 32.7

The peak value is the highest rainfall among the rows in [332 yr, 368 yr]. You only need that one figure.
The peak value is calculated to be 15.44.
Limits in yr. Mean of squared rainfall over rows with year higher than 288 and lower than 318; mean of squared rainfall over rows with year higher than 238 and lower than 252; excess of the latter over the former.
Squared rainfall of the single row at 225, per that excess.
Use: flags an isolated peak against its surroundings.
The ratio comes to 8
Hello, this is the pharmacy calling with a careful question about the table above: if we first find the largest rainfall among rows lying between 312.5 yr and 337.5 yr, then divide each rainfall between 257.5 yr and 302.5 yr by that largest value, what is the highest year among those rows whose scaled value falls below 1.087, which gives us 300 yr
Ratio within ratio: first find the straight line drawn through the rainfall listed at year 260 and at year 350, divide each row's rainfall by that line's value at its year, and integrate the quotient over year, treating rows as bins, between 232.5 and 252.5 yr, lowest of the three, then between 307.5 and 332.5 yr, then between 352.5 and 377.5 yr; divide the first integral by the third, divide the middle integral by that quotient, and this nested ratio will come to 35.4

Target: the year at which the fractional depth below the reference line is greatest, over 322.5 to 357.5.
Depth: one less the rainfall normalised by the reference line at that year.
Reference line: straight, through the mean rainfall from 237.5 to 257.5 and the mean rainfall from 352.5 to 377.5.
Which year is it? 350 yr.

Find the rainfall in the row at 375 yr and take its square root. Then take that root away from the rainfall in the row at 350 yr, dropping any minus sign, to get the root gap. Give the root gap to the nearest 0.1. 10.7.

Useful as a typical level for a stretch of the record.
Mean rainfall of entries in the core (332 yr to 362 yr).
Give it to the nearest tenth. 15.1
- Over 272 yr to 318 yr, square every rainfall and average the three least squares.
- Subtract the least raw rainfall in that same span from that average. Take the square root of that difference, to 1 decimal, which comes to 15.2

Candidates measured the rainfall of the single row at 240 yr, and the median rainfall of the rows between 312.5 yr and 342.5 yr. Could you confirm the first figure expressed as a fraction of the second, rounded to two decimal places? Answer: 1.12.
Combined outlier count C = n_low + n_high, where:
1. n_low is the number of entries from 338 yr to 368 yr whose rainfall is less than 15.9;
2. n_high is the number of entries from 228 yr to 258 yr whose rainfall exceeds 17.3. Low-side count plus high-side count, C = 12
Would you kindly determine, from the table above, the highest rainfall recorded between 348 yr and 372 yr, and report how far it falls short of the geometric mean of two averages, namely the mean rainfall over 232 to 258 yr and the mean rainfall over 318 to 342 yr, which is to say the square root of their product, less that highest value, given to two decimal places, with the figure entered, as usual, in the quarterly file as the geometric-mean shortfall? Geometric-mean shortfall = 1.16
